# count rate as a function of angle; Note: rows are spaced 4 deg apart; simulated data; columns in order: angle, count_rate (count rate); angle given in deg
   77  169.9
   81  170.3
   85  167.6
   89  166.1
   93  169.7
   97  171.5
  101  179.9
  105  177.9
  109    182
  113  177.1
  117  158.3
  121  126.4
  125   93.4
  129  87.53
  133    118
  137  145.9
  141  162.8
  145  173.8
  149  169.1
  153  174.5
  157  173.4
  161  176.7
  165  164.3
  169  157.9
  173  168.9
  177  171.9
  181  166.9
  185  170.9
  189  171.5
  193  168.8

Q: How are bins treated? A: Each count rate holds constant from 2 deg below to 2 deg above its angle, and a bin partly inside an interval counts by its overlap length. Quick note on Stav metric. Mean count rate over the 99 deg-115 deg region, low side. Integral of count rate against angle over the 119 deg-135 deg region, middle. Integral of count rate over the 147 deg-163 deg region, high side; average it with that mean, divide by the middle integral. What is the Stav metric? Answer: 0.87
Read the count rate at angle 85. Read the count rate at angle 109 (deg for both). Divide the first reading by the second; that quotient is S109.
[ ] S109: 0.92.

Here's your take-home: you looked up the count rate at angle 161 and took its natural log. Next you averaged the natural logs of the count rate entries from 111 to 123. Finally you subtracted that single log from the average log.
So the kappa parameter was -0.15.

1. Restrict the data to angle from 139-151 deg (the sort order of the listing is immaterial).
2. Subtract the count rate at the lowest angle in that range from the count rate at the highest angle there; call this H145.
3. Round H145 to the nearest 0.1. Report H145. 6.3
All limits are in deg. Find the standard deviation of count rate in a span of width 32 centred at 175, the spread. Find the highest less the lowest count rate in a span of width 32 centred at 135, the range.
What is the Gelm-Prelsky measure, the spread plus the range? 92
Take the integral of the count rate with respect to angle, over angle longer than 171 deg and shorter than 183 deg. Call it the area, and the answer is 2031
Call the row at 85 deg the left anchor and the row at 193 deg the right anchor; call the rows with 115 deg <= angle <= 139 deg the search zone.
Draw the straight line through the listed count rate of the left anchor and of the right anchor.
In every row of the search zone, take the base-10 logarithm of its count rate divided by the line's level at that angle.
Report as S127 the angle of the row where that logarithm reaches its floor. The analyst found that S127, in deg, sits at 129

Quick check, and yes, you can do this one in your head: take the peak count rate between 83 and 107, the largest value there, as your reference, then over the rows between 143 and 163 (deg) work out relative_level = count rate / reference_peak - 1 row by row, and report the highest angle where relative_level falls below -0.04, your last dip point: 149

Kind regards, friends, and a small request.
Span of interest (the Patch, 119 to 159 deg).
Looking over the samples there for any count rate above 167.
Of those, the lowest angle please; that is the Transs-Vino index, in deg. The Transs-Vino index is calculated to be 145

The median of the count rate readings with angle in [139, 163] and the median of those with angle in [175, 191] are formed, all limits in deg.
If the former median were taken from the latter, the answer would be -2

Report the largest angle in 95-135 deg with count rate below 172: 133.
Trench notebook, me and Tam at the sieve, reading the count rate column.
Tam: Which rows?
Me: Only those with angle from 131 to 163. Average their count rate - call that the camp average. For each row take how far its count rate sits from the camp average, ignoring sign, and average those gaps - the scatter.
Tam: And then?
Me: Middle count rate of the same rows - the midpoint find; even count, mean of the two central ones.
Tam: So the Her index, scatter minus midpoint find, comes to -156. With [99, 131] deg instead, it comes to -134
